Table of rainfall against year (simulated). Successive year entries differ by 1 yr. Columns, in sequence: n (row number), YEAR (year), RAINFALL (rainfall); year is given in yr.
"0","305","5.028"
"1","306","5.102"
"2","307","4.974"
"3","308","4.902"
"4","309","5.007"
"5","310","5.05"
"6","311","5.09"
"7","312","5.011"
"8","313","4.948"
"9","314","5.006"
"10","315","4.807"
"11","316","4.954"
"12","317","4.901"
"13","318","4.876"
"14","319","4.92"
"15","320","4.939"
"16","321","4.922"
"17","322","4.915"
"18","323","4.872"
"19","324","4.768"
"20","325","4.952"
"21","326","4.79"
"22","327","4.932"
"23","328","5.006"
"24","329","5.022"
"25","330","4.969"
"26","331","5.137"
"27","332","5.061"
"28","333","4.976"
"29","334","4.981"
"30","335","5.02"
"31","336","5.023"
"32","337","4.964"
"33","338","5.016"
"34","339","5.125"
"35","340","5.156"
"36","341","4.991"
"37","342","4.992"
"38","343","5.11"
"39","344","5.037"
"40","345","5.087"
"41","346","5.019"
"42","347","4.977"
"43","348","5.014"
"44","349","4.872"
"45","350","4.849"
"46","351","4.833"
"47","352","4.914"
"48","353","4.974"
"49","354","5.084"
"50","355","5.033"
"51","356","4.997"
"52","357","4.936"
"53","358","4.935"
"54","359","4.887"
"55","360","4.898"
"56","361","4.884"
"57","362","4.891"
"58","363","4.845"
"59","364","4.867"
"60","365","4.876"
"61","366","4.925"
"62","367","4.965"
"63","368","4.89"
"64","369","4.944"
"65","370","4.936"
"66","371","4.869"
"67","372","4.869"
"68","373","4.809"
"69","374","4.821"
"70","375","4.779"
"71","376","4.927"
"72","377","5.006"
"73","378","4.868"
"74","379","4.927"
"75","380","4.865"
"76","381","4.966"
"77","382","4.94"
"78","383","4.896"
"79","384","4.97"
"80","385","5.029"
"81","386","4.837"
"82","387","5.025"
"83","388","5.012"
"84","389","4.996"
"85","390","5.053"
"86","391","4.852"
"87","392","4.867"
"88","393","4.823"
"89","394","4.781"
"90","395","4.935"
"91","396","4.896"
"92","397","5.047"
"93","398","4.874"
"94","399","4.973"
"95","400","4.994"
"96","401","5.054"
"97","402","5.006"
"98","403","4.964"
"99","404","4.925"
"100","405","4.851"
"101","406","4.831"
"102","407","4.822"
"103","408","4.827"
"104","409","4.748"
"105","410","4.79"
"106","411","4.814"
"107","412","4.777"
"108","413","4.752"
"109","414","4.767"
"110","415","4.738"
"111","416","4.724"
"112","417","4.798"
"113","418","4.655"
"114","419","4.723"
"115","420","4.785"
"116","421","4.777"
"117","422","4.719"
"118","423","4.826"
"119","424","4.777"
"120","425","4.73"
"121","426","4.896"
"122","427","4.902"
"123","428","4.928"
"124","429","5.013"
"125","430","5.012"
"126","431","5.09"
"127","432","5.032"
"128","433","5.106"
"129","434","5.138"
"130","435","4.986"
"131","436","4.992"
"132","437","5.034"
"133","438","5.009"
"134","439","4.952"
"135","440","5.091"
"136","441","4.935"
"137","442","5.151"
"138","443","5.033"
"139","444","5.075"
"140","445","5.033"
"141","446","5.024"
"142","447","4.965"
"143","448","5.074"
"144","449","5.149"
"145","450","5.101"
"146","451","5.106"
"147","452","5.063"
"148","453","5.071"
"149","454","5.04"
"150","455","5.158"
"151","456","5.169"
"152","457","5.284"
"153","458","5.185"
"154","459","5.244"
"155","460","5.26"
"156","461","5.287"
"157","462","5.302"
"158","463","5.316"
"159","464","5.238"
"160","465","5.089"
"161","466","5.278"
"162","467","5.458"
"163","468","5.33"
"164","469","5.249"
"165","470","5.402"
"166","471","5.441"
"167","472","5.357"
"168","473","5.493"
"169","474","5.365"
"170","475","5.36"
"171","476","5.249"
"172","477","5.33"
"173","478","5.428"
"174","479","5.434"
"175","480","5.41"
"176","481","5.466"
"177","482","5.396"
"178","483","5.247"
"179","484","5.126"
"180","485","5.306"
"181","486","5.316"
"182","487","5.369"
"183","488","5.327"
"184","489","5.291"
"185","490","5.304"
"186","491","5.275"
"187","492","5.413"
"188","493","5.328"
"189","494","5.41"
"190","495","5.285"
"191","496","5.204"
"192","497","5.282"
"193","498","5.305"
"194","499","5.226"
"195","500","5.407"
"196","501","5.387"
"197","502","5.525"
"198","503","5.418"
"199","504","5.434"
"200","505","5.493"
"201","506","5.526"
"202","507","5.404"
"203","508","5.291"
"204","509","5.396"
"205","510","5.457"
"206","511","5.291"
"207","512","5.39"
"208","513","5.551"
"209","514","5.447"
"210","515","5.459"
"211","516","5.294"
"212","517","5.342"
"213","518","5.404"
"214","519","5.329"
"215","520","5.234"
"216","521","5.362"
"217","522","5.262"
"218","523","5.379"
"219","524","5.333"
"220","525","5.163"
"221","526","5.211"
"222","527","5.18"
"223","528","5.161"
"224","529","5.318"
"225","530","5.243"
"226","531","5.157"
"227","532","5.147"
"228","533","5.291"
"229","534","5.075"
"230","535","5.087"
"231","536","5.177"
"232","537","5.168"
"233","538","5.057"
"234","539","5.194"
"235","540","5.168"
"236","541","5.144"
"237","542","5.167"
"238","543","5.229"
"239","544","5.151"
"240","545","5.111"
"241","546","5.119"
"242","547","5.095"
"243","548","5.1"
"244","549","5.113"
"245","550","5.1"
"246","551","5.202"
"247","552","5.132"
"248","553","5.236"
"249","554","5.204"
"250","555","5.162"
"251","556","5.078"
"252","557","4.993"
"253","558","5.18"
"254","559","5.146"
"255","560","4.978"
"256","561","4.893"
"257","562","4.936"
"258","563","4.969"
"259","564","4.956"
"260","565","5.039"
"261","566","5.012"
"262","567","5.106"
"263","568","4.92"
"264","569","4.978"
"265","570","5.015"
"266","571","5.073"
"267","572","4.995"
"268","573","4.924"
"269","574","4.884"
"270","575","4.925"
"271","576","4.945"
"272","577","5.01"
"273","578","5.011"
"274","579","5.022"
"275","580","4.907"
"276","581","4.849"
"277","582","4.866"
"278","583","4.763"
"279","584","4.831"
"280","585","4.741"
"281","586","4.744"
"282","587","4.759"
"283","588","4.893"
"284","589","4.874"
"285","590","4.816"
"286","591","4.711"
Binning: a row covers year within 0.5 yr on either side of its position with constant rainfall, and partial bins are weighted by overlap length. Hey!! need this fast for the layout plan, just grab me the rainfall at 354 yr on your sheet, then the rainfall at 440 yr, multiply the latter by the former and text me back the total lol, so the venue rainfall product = 25.9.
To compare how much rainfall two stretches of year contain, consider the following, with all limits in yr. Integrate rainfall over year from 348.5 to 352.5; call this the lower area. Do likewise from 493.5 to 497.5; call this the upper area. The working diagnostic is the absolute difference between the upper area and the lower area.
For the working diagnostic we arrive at 1.7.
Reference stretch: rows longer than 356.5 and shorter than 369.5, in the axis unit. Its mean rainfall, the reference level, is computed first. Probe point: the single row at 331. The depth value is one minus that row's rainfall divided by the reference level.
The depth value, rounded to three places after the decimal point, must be -0.048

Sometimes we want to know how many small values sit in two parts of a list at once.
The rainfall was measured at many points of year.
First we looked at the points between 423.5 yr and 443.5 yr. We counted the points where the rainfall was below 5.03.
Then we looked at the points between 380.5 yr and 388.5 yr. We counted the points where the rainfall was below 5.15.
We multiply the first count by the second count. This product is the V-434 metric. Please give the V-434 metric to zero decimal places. 96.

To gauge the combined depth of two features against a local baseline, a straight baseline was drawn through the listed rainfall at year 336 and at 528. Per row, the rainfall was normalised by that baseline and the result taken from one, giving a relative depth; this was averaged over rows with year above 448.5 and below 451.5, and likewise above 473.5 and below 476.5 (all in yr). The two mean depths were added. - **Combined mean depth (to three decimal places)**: -0.042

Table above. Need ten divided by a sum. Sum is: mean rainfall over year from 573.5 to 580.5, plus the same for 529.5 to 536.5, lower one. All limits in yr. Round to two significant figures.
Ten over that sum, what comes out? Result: 0.99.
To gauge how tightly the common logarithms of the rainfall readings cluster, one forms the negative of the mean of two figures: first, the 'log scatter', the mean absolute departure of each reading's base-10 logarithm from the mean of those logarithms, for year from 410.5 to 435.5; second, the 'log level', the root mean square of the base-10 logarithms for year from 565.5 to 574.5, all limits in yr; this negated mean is -0.354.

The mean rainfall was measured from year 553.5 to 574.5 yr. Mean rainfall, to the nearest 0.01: 5.02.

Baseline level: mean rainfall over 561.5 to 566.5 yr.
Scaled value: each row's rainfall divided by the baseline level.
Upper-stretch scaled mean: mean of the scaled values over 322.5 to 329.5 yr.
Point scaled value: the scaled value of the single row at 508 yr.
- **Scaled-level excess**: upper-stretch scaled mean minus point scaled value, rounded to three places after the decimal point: -0.077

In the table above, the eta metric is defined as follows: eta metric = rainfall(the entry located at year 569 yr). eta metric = 4.978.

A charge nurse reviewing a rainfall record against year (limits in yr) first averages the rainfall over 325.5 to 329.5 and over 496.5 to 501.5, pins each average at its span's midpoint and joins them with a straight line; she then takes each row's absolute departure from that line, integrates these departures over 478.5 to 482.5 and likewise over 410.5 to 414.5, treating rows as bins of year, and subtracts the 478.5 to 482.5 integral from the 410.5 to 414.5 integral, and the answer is 0.8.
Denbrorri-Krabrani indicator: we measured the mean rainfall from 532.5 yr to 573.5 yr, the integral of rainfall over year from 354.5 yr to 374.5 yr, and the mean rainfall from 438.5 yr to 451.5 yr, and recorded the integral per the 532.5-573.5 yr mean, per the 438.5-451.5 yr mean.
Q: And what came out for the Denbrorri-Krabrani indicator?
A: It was 3.8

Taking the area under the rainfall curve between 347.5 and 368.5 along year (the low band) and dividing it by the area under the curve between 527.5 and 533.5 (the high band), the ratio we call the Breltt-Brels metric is 3.3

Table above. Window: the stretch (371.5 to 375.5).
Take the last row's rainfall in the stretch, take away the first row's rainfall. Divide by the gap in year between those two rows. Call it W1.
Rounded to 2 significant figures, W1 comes -0.030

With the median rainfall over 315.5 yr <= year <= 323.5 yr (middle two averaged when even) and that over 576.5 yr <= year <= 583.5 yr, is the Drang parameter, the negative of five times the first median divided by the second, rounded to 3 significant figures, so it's -5.01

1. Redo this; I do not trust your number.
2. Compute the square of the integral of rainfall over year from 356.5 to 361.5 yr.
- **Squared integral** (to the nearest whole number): 602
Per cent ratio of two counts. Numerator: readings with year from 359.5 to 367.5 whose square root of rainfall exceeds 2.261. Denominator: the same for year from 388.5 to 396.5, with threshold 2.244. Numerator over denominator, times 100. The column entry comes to 0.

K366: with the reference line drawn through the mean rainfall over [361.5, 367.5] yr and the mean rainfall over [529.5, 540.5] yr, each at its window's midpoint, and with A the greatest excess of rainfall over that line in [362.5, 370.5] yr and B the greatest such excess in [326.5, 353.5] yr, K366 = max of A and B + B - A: 0.5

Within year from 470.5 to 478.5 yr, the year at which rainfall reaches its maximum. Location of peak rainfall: 473 yr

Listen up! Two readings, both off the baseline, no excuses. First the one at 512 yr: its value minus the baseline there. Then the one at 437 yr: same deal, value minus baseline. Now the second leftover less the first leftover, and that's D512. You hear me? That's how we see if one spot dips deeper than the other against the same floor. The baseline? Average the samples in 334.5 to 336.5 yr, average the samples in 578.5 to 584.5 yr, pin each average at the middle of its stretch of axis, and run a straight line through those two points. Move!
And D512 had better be -0.4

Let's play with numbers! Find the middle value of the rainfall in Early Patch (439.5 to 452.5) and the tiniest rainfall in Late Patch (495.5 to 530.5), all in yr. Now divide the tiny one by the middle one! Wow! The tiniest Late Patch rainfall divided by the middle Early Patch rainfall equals 1.02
